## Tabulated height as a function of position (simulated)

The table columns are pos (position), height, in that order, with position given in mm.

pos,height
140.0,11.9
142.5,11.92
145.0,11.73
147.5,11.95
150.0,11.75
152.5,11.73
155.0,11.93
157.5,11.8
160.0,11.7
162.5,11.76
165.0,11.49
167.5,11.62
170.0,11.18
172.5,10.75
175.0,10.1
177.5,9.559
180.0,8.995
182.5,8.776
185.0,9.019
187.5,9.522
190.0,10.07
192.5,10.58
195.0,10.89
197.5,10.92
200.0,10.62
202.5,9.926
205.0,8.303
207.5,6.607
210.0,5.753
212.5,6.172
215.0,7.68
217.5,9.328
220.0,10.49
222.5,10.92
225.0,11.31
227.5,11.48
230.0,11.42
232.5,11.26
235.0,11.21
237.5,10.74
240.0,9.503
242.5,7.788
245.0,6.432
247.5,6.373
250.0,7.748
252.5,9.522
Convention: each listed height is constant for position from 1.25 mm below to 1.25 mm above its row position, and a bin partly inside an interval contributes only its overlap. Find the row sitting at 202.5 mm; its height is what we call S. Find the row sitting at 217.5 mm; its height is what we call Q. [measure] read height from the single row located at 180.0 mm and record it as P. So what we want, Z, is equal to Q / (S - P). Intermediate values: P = 8.995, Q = 9.328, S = 9.926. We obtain 10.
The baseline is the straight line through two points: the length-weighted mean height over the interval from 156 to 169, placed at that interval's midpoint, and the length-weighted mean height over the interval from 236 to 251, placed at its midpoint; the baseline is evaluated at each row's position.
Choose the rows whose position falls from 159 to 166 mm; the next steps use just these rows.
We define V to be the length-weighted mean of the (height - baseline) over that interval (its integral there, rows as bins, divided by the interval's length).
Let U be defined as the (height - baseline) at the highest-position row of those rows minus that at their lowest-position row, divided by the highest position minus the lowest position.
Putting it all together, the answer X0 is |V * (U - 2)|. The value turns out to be 0.0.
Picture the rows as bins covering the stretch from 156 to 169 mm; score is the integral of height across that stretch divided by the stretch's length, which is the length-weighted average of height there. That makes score 11.7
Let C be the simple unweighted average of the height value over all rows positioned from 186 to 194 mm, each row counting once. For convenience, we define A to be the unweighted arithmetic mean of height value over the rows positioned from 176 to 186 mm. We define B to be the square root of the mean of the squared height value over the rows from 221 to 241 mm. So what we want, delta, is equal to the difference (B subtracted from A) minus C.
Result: -12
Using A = 9.1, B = 11.0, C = 10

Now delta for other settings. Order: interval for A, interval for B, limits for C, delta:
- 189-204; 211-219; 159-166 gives -9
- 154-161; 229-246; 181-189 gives -7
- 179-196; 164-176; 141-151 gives -13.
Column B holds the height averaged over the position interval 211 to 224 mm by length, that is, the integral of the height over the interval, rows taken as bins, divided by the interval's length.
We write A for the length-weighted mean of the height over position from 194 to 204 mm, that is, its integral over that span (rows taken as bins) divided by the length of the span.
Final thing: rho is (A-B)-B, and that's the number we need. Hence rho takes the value -7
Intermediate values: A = 10.5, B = 8.9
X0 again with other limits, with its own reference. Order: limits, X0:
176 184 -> 3.7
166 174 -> 0.4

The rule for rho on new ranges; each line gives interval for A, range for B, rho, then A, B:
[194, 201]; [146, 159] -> -13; 10.8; 11.8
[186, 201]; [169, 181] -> -10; 10.4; 10.1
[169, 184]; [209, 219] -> -5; 9.9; 7.4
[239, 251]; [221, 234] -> -15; 7.5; 11.3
